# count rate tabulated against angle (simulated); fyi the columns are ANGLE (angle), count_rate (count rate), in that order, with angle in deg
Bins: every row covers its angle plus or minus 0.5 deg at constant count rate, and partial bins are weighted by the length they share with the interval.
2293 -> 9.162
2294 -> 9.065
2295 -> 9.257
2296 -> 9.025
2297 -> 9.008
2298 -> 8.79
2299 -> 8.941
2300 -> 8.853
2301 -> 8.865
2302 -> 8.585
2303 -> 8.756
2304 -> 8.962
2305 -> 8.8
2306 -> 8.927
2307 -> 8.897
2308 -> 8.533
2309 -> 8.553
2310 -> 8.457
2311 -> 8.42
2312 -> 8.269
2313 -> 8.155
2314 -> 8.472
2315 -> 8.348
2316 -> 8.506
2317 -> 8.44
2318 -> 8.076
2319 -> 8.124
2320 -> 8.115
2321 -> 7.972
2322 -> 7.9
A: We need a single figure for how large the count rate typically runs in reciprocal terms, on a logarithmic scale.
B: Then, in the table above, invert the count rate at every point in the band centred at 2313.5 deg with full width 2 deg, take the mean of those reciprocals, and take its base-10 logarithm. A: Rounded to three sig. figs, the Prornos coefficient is -0.920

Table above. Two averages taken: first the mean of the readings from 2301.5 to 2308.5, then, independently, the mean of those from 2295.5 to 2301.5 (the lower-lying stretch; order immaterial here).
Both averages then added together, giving 17.7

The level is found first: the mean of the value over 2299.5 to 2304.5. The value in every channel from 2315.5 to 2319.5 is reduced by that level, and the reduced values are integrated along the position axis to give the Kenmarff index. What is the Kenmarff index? -2.1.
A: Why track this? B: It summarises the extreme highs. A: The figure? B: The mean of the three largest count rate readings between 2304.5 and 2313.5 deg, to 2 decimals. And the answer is 8.87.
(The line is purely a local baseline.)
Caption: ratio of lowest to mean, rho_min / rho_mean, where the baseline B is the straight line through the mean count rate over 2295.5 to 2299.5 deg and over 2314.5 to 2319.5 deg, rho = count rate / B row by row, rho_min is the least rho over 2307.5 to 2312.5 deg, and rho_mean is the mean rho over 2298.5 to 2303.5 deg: 0.980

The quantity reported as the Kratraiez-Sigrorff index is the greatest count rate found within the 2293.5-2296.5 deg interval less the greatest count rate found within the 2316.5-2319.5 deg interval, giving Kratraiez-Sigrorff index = 0.82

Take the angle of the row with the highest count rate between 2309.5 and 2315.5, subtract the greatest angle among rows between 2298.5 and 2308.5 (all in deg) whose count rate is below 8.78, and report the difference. 6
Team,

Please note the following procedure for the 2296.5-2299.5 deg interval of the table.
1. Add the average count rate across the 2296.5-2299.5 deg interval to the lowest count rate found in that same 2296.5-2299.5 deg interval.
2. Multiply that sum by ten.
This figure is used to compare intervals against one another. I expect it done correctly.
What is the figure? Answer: 177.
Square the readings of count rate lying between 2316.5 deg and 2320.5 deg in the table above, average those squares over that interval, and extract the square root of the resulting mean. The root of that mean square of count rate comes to 8.2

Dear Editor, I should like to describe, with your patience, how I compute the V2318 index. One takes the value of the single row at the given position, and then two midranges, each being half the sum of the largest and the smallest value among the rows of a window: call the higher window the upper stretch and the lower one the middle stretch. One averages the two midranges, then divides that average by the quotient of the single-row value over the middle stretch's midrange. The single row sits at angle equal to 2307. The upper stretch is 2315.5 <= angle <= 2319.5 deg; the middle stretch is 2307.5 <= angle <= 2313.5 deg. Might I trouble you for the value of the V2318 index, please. 7.81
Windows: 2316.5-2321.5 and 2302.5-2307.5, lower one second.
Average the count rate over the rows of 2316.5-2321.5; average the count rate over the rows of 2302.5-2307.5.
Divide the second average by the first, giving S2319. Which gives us 1.09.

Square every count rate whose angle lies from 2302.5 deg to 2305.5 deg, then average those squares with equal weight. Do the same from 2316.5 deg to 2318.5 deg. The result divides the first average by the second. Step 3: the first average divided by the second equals 1.15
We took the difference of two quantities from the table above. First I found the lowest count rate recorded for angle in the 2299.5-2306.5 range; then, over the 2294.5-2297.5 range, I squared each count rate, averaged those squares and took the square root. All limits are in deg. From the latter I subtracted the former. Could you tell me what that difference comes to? 0.51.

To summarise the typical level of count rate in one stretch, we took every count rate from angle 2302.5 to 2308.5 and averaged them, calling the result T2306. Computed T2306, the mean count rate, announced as 8.8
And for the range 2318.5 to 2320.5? 8.1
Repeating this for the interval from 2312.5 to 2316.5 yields 8.4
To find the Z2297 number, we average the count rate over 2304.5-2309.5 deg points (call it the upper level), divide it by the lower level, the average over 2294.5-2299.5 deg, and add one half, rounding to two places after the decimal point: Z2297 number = 1.47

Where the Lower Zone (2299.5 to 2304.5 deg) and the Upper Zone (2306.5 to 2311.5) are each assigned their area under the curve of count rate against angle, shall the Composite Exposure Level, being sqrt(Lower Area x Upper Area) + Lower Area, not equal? 87.5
